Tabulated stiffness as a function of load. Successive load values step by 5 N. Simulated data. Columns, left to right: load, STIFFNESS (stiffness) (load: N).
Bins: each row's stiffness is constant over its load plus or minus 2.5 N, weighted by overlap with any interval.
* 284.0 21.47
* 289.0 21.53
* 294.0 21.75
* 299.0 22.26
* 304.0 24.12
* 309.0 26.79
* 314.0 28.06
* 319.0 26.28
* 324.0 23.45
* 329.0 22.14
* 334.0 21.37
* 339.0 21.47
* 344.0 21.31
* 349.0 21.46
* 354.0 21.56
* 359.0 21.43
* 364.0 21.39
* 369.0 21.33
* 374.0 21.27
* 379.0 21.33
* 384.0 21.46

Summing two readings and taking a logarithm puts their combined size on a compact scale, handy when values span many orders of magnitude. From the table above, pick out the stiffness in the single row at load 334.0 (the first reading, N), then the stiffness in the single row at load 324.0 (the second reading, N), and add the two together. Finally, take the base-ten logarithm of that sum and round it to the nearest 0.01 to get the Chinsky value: 1.65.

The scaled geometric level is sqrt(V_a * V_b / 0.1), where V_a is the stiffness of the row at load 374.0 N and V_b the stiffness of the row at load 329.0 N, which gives 68.6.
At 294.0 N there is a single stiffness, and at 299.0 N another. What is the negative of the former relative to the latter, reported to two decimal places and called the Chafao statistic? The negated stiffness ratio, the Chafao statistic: -0.98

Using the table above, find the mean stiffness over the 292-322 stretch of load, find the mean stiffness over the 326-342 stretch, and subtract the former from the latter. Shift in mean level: -3.2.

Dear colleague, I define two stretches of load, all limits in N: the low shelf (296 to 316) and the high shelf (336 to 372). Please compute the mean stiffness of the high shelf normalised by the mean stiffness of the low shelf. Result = 0.85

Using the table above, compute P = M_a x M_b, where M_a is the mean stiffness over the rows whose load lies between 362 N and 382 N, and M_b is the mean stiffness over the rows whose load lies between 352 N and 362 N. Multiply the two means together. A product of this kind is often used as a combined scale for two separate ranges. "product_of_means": 458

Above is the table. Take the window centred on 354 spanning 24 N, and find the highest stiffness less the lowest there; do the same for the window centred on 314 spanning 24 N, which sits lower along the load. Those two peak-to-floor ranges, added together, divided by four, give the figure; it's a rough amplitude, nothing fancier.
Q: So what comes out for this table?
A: 1.2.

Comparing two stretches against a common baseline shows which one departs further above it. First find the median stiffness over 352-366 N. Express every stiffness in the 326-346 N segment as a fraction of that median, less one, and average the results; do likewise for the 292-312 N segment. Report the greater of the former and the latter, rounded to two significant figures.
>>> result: 0.11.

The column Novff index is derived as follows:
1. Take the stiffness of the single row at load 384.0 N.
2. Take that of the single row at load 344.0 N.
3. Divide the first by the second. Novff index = 1.01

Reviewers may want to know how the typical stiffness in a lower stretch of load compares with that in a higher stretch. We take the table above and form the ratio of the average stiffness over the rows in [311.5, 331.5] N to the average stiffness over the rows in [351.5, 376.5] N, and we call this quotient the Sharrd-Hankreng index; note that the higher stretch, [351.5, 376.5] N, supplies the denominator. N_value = 1.17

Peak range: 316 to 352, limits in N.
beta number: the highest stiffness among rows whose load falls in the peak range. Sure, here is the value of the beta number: 26.28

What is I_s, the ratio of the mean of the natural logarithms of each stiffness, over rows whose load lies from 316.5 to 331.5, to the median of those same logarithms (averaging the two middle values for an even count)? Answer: 1.01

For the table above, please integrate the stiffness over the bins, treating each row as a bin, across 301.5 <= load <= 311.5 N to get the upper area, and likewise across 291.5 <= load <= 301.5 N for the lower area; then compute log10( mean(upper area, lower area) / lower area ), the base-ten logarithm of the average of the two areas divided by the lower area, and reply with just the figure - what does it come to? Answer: 0.03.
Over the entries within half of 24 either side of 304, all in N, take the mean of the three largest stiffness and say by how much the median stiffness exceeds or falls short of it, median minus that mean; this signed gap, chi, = -2.20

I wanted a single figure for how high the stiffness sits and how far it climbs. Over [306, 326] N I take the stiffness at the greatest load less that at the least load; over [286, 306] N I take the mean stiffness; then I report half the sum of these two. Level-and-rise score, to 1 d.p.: 9.5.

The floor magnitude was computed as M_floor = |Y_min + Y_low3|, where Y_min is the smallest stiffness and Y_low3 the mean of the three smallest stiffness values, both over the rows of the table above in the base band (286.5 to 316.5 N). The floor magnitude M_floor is 43.38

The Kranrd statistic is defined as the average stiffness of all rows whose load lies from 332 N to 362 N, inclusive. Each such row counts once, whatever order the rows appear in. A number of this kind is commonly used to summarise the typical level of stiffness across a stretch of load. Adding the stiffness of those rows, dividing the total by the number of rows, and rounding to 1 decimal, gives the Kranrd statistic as 21.4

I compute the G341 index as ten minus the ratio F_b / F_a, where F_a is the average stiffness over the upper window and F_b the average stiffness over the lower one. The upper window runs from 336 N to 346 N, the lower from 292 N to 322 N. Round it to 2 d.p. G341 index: 8.84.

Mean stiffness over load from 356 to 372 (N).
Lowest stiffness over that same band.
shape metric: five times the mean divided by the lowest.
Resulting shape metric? 5.0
